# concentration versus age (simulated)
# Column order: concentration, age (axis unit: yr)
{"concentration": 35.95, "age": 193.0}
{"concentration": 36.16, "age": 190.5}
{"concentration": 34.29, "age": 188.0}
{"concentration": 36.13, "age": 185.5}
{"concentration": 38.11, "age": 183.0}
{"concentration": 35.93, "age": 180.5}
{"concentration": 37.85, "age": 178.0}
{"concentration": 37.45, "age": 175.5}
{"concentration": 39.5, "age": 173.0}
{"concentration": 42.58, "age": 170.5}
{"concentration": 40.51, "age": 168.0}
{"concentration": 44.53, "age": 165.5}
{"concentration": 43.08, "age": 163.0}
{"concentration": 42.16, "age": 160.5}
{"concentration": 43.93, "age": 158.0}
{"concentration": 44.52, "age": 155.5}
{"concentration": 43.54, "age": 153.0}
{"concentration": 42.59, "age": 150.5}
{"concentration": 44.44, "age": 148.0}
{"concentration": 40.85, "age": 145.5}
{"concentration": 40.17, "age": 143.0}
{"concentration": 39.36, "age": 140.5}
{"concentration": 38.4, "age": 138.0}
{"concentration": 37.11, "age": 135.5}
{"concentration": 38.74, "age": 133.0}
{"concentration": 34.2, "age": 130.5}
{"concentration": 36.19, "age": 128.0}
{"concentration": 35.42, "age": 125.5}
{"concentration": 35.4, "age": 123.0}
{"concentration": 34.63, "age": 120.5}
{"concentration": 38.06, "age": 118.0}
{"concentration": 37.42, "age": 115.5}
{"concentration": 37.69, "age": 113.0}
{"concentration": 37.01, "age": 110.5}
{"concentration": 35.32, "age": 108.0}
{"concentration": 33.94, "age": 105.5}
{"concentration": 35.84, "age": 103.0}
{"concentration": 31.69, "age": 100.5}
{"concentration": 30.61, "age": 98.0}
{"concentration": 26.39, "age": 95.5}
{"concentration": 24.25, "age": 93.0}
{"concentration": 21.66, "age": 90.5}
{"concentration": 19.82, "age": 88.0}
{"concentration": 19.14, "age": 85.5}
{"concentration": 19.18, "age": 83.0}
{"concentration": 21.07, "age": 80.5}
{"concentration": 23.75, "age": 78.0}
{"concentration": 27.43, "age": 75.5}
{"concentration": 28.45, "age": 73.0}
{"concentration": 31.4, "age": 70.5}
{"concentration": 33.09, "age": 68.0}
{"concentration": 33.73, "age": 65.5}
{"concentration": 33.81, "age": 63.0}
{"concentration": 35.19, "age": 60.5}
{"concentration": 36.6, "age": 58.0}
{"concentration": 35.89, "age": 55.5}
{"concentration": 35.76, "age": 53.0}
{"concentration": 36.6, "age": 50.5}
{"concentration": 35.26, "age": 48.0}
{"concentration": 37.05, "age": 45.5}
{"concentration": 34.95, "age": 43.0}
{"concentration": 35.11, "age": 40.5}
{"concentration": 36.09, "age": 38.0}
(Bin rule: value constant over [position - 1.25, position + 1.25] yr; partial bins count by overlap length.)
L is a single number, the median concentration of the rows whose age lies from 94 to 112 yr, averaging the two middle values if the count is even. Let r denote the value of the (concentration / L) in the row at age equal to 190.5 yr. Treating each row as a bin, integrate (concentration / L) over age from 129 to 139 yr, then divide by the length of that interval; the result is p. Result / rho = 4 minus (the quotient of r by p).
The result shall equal 3.0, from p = 1.09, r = 1.07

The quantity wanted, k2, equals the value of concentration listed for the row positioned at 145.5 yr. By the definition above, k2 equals 40.85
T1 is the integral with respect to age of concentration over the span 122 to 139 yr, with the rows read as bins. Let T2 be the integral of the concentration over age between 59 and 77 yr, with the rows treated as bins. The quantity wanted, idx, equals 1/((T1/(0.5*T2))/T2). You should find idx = 265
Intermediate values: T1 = 620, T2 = 573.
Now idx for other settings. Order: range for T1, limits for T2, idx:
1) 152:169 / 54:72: 258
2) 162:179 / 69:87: 139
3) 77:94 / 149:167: 849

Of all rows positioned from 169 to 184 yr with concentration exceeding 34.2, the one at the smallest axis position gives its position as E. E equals 170.5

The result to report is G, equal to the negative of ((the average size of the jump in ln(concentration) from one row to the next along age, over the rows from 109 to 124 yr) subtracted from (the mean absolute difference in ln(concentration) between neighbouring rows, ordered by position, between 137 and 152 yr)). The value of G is -0.01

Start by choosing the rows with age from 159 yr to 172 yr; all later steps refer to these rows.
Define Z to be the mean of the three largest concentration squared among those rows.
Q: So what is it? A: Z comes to 1884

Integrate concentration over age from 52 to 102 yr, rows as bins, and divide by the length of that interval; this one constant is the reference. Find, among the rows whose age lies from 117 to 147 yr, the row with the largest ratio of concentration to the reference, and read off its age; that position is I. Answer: 145.5 yr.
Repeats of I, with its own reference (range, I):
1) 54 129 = 118.0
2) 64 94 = 65.5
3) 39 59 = 45.5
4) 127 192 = 165.5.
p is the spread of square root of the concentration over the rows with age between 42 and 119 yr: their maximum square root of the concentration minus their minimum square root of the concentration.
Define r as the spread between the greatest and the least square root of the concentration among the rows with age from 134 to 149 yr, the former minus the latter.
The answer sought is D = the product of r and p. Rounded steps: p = 1.79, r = 0.6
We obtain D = 1.03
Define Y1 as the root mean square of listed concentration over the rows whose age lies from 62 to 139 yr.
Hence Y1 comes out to 32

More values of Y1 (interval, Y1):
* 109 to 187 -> 39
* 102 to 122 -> 36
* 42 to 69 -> 35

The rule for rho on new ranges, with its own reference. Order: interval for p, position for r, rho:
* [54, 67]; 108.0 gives 3.0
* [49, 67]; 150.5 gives 2.8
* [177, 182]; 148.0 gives 2.8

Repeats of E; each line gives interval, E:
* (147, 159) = 148.0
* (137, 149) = 138.0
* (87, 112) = 103.0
